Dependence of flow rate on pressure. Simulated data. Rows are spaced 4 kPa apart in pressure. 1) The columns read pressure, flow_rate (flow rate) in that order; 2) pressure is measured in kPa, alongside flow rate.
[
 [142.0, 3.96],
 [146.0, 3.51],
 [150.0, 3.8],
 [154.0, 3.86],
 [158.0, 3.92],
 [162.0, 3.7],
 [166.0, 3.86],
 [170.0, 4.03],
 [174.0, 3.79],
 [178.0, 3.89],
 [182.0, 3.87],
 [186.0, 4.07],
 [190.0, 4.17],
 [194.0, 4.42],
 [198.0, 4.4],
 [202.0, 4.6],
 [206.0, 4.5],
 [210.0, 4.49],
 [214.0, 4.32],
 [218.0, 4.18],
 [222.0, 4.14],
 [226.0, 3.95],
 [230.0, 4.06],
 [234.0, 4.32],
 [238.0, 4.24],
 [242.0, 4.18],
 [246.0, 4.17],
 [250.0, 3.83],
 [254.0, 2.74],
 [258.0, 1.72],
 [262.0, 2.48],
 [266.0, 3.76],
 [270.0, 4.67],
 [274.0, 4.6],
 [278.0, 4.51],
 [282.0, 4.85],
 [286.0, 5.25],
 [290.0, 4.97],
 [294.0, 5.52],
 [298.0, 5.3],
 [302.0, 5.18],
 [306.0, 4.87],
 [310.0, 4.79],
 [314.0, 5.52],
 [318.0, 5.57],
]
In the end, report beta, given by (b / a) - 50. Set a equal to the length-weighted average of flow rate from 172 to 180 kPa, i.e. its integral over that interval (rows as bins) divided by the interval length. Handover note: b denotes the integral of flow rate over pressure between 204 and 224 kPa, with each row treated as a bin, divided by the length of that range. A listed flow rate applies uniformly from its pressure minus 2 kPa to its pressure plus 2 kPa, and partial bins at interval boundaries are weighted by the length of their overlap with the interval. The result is -48.9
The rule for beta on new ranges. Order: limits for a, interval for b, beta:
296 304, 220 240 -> -49.2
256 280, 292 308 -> -48.6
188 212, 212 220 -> -49.0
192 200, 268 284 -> -48.9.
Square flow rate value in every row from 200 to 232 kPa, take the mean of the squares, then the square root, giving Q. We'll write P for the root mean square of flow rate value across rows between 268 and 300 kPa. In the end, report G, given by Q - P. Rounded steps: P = 5.0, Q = 4.3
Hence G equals -0.7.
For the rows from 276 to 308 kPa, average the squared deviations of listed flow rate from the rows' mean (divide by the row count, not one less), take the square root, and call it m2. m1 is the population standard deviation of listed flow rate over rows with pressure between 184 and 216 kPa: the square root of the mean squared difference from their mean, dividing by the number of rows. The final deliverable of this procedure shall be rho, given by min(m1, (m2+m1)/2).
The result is 0.17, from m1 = 0.17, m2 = 0.30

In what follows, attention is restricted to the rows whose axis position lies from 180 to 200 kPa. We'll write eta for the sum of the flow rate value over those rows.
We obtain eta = 20.9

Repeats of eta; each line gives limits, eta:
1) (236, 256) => 19.2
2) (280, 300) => 25.9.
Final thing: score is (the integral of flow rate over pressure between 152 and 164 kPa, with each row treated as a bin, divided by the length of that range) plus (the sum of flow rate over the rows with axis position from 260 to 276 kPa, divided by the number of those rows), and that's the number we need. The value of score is 7.70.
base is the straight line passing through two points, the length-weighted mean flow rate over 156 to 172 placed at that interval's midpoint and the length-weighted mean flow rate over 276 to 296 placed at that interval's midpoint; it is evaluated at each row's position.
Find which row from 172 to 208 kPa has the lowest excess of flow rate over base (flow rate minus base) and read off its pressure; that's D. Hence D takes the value 174.0 kPa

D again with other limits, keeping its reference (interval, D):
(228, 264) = 258.0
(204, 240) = 226.0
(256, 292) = 258.0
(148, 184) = 174.0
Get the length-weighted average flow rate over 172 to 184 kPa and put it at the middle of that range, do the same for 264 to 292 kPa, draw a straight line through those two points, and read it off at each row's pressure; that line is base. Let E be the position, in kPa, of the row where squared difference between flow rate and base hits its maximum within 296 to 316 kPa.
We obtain 314.0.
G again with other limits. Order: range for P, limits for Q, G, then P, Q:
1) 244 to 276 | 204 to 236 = 0.6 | 3.6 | 4.2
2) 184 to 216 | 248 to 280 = -0.7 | 4.4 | 3.7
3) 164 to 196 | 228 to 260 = -0.3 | 4.0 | 3.8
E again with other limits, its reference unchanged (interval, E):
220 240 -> 226.0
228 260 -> 258.0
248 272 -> 258.0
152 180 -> 170.0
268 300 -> 294.0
